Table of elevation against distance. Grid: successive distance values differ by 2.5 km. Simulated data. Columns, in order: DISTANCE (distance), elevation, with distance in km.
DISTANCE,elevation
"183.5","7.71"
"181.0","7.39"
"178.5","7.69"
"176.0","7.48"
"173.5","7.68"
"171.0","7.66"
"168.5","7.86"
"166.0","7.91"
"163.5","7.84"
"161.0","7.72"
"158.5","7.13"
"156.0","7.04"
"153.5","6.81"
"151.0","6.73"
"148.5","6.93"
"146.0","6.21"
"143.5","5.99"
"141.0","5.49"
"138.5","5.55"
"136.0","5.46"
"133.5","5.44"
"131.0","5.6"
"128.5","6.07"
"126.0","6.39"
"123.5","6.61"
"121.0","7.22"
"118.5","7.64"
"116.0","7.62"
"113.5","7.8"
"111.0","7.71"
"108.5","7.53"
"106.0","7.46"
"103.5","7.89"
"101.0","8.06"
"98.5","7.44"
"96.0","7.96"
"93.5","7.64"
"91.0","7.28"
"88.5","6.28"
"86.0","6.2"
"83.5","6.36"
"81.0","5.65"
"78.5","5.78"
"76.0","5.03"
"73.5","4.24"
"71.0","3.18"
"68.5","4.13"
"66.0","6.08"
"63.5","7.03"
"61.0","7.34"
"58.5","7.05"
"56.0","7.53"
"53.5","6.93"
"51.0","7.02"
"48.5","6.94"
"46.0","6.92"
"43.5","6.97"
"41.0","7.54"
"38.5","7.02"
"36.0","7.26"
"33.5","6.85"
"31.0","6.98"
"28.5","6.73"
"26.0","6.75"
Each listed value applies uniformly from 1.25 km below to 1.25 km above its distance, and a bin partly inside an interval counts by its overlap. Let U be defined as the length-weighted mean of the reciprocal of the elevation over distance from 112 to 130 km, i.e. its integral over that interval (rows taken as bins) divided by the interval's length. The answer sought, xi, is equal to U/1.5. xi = 0.096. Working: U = 0.143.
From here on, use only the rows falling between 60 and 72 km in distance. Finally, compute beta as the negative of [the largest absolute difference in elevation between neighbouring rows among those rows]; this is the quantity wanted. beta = -1.95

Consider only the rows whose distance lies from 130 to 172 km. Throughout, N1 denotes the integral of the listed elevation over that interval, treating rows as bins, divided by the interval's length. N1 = 6.669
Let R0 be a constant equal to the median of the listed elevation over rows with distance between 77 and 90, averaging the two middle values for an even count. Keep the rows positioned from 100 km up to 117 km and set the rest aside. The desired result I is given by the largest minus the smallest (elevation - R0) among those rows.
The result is 0.6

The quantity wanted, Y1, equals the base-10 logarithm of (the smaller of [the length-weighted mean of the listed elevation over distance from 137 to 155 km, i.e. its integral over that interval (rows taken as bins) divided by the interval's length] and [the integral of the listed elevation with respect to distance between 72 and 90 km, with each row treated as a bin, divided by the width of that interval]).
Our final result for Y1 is 0.751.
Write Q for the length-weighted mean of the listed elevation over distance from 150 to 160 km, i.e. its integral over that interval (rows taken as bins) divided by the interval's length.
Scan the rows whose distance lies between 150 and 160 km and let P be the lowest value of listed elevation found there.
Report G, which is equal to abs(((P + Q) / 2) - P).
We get 0.11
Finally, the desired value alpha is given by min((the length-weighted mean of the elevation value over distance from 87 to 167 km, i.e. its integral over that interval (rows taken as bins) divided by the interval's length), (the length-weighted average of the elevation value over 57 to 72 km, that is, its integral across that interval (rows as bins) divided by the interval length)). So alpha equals 5.9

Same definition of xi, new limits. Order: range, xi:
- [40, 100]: 0.109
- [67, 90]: 0.134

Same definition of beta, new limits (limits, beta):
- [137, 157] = -0.72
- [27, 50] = -0.57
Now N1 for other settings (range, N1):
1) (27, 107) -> 6.647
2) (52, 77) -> 5.874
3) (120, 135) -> 6.192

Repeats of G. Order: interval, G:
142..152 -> 0.22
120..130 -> 0.23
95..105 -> 0.19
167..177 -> 0.10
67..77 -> 0.50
